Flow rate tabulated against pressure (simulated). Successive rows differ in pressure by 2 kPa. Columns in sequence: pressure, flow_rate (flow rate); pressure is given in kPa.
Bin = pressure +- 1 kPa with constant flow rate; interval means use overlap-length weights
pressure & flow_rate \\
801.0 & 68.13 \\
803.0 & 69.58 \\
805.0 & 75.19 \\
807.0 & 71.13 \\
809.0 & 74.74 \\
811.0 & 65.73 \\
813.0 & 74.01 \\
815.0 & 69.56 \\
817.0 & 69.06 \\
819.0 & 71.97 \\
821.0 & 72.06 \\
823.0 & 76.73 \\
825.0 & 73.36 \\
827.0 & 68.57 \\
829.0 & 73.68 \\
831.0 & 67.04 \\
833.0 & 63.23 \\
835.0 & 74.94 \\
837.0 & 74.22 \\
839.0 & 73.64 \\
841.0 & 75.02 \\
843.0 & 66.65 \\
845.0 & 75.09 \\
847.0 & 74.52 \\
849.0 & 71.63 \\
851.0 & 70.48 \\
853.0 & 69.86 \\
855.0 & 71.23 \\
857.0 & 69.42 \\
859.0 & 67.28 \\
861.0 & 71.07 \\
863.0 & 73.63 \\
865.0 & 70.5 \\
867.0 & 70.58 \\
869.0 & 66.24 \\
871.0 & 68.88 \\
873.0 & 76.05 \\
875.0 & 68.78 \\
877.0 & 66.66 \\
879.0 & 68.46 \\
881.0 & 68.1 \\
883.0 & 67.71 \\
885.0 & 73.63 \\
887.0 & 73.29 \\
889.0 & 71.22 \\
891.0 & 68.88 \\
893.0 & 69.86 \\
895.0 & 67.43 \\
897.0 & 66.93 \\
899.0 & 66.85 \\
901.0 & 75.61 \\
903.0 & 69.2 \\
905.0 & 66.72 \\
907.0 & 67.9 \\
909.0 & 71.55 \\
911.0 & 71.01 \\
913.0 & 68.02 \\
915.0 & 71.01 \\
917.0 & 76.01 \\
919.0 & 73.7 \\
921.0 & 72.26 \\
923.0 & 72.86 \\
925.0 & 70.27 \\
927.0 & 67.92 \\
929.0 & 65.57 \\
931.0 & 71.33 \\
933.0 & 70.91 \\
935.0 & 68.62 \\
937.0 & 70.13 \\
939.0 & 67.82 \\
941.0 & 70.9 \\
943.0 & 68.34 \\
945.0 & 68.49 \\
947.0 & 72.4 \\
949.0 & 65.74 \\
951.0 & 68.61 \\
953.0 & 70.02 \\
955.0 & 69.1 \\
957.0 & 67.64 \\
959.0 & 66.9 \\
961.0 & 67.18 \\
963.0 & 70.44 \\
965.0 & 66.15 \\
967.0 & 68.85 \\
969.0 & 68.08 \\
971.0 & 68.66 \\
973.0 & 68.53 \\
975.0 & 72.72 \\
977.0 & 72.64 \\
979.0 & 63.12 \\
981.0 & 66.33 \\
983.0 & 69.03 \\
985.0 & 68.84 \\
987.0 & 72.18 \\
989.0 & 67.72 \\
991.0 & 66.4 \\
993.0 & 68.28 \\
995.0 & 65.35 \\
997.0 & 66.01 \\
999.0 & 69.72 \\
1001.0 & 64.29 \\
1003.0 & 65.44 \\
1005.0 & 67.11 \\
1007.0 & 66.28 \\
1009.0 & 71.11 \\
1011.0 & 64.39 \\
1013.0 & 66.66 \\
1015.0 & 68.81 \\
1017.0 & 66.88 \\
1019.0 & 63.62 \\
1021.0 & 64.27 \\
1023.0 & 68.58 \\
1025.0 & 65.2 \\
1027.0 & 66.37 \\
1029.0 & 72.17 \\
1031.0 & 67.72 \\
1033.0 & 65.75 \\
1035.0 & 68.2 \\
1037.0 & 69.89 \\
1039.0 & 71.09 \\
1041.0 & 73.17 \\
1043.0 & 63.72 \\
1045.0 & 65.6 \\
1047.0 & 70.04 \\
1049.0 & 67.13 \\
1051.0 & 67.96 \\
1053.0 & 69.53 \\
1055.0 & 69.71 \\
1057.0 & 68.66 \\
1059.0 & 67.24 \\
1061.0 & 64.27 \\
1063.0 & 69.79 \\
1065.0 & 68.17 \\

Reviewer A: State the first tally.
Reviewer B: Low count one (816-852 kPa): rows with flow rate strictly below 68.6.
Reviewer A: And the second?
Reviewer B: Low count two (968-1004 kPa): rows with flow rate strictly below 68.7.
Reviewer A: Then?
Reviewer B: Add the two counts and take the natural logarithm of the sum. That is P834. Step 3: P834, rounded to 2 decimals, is 2.77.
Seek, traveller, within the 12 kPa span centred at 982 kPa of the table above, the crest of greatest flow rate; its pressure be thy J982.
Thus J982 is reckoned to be 977.0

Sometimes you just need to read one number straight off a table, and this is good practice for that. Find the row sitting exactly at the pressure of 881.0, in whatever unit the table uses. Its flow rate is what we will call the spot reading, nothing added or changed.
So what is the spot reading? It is 68.1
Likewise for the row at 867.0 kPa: 70.58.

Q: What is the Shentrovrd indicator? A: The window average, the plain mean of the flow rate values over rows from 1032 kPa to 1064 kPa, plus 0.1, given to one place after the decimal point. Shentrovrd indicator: 68.3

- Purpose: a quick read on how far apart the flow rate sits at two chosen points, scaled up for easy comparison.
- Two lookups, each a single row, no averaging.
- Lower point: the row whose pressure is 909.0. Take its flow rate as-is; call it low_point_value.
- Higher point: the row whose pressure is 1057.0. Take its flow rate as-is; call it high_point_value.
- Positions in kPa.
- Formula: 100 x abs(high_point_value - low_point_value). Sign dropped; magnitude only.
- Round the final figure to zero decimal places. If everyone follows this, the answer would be 289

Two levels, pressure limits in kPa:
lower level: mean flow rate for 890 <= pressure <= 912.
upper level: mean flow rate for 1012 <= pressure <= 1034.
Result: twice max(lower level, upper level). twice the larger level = 139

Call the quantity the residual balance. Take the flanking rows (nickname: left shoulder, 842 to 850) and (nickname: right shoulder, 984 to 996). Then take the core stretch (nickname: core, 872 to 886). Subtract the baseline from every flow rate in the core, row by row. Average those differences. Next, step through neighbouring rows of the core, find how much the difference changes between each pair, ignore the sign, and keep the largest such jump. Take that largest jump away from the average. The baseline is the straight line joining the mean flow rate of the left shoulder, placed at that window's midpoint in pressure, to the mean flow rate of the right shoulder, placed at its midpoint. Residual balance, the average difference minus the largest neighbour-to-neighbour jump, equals -8.4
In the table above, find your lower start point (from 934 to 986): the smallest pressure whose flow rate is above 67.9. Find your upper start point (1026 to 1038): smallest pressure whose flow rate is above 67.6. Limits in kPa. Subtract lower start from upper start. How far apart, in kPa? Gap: 94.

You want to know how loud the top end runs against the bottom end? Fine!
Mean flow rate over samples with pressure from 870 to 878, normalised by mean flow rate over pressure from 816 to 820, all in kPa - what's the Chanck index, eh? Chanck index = 0.994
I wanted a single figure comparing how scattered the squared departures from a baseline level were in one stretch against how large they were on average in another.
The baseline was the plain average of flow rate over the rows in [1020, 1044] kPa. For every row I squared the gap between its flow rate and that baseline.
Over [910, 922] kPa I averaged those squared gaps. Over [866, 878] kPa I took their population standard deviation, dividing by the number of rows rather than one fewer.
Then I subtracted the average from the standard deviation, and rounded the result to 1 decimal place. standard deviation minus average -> 1.1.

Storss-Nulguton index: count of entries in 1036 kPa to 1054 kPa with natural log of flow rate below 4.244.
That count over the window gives 5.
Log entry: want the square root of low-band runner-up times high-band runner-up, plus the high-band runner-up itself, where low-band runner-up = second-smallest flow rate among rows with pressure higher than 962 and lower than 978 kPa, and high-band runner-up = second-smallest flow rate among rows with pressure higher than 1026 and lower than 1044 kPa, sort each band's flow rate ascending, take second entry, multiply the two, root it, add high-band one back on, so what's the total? 133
